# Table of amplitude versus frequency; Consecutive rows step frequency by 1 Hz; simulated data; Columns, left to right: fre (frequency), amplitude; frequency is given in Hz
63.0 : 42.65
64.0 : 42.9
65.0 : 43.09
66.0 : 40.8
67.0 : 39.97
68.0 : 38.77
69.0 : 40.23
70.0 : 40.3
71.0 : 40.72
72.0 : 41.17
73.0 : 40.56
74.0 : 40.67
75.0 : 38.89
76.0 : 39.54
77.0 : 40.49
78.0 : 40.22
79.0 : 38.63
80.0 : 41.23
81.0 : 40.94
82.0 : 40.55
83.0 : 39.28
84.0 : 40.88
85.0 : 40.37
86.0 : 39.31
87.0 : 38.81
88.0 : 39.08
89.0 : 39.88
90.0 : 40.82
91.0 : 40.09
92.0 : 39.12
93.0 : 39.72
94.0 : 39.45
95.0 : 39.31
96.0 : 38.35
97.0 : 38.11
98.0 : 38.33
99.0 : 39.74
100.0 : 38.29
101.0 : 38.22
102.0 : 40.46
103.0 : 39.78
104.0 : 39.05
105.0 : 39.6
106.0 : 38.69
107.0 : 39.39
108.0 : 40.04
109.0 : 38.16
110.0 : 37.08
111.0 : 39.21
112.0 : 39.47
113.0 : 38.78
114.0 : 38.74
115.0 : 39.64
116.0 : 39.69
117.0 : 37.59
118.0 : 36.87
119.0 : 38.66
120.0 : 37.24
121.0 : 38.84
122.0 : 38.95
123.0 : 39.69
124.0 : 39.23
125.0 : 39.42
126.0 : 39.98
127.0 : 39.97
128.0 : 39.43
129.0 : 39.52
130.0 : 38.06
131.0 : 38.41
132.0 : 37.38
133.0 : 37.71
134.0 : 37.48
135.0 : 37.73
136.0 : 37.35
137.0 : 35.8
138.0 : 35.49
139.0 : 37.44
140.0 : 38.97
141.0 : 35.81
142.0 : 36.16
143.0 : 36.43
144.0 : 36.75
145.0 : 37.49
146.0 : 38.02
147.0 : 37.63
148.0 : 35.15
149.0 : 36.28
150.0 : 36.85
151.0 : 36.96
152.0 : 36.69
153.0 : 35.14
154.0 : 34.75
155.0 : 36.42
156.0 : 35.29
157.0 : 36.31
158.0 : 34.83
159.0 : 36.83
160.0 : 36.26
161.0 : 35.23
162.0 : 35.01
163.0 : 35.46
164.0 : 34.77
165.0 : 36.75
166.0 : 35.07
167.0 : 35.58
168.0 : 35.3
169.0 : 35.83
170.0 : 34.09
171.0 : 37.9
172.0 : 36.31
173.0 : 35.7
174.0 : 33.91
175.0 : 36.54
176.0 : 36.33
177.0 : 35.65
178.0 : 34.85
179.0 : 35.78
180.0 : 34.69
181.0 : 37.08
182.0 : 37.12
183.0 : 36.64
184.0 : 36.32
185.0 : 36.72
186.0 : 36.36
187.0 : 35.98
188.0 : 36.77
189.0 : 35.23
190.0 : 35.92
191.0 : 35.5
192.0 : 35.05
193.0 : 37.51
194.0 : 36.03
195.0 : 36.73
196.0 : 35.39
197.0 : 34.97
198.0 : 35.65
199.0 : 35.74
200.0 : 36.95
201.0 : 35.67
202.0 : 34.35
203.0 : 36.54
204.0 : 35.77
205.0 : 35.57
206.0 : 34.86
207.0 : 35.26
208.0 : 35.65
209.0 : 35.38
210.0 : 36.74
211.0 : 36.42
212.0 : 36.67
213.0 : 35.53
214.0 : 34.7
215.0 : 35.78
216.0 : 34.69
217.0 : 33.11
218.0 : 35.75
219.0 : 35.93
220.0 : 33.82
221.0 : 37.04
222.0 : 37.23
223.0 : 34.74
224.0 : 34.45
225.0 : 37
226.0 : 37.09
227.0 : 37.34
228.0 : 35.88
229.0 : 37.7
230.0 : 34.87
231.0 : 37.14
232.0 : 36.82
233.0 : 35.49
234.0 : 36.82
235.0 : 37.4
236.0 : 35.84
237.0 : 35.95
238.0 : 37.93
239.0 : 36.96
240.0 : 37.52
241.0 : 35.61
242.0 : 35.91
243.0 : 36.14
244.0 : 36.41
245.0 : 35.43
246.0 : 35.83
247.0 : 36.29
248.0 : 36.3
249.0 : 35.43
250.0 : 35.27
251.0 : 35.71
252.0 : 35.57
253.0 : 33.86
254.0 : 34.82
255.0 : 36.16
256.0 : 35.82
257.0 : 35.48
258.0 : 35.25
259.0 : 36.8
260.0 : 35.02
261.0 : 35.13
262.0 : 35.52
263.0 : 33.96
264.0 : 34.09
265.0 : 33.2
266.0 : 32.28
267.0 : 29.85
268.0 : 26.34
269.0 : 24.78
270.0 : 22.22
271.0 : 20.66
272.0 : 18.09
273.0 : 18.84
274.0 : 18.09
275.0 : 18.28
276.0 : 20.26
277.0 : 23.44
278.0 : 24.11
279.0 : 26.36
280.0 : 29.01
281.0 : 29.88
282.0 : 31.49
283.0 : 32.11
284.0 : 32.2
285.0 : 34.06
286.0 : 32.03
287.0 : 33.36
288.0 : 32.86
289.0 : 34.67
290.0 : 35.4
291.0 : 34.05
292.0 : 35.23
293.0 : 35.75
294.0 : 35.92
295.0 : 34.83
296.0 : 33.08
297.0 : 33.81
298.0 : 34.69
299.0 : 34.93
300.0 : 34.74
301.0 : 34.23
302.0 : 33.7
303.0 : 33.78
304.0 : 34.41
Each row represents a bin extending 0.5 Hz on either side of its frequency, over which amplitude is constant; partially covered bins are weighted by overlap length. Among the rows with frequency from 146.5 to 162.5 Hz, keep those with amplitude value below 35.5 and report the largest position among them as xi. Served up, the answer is 162.0 Hz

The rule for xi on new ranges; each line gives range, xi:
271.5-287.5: 287.0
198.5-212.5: 209.0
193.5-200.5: 197.0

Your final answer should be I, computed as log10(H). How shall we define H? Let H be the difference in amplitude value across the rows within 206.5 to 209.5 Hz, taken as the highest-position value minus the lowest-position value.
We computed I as -0.9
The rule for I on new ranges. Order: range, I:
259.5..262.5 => -0.3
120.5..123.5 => -0.1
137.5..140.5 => 0.5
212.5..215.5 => -0.6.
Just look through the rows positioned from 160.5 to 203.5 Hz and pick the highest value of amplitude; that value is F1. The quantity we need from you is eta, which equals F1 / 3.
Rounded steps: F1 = 37.9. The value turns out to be 12.6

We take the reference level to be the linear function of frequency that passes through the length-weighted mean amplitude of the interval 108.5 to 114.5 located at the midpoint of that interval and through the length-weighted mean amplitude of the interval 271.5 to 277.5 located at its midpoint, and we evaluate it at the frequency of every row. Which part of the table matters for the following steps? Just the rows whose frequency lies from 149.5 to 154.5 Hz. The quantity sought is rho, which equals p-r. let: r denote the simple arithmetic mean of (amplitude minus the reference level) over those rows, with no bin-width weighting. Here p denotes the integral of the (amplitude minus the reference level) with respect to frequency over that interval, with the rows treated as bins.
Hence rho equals 9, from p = 11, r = 2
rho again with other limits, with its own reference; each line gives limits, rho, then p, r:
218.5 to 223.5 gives 40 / 50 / 10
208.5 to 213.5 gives 37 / 46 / 9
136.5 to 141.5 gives 5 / 7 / 1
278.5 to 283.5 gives 44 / 55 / 11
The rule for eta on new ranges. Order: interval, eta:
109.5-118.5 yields 13.2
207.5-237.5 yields 12.6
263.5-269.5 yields 11.4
